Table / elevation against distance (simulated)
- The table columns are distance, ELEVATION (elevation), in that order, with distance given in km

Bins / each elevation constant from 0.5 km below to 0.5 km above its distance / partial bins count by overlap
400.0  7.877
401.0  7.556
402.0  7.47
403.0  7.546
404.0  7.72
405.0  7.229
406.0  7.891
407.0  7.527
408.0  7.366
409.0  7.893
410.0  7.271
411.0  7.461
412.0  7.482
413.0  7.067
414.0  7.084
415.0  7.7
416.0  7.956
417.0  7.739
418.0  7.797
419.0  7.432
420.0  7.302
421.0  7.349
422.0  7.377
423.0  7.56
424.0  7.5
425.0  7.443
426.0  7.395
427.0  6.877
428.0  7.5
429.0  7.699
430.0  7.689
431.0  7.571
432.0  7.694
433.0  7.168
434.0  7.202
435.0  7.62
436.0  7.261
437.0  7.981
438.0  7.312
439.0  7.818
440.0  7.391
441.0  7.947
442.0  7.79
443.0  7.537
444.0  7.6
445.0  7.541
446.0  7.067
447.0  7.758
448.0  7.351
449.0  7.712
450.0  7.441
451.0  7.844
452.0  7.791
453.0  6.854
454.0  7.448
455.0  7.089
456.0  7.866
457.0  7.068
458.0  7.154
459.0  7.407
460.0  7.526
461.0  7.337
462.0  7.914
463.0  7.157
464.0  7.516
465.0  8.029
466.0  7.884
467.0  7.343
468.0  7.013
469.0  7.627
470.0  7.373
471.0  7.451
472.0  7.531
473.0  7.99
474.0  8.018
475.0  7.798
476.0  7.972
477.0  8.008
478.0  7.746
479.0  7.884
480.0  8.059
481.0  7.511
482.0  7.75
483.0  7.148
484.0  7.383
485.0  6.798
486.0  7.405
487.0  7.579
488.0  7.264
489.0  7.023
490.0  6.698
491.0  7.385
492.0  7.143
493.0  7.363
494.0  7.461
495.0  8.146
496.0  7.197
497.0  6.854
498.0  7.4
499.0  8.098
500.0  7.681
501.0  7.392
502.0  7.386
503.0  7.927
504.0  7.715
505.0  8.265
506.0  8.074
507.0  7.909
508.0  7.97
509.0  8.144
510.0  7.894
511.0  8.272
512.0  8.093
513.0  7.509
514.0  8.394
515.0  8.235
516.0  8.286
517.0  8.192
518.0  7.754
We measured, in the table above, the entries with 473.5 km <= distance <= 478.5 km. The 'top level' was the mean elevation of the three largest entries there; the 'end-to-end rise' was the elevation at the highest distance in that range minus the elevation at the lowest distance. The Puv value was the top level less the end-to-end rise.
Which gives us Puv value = 8.3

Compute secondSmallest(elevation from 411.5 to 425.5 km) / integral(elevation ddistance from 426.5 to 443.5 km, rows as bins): 0.055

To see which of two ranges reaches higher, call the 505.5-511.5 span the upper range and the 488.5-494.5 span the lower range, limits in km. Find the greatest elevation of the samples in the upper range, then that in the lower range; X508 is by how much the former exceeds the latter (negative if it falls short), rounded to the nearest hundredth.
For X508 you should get 0.81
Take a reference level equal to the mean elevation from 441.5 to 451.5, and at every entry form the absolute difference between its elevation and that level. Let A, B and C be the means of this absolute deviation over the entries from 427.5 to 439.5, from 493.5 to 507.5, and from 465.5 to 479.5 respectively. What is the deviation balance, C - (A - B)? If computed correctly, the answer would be 0.431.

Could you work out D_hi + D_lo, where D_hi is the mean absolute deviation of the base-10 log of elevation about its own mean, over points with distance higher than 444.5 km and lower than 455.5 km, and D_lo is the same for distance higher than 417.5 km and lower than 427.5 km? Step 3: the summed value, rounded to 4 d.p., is 0.0237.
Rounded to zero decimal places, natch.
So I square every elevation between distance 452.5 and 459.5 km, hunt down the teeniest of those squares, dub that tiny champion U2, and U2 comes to 47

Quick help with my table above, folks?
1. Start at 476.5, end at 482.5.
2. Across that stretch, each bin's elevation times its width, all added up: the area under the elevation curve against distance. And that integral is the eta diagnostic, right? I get 47.0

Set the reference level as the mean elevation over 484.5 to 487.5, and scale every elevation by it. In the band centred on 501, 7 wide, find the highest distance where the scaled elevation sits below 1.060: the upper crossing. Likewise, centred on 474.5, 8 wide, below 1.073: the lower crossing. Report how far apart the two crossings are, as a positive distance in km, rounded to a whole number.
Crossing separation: 24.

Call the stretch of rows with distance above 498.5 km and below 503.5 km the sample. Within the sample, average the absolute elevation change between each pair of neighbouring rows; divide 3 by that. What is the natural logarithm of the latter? 2.26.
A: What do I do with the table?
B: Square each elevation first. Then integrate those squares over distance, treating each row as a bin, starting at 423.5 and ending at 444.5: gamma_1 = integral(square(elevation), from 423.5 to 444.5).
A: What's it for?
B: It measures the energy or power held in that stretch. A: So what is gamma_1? 1190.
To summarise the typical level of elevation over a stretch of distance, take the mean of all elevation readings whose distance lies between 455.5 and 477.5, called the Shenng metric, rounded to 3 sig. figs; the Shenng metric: 7.59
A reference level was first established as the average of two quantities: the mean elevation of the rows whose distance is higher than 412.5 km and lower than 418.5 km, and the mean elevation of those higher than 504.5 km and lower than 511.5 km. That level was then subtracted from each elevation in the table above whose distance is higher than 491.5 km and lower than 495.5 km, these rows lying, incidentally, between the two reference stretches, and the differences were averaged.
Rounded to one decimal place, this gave -0.3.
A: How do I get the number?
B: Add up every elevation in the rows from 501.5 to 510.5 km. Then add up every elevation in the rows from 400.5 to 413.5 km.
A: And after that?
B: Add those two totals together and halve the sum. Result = 84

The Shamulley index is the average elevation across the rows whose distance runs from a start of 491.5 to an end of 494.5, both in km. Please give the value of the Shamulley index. 7.3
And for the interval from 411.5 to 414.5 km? 7.2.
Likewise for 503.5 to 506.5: 8.0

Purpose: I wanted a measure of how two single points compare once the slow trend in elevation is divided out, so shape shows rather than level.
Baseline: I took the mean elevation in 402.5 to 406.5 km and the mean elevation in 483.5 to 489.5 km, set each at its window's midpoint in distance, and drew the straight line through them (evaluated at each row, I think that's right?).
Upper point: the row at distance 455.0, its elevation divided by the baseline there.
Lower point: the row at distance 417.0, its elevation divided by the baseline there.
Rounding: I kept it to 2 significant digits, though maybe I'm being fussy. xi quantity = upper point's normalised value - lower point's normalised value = -0.065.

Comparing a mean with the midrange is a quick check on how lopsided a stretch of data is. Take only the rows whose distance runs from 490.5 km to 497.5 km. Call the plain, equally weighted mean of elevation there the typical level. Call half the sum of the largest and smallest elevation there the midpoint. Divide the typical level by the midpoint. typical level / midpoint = 0.98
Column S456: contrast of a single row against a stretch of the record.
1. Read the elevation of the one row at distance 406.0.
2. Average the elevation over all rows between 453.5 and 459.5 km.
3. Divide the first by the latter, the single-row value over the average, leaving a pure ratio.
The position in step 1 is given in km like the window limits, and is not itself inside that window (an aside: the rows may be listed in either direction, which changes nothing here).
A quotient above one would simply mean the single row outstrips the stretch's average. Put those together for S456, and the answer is 1.08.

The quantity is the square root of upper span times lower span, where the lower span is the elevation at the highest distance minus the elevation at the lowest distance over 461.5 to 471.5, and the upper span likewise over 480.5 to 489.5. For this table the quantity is 0.48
